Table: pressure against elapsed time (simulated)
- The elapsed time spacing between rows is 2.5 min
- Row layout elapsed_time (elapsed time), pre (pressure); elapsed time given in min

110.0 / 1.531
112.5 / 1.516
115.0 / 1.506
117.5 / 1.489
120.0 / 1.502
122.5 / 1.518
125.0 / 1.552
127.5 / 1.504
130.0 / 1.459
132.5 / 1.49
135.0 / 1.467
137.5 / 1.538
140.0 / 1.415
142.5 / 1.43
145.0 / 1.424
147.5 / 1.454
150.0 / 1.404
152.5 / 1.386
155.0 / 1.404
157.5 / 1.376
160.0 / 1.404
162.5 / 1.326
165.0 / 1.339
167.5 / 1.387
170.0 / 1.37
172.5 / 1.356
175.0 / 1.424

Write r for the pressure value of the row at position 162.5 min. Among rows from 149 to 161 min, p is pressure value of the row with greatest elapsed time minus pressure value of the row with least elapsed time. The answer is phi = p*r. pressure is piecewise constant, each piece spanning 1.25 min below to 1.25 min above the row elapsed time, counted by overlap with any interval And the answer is 0.00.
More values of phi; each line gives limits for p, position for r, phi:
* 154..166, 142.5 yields -0.09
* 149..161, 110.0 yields 0.00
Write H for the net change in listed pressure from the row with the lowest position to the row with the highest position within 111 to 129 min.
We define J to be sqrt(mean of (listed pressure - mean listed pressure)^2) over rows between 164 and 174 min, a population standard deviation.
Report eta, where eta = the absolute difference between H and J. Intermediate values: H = -0.012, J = 0.018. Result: 0.03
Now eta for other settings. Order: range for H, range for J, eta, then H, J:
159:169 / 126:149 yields 0.06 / -0.017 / 0.038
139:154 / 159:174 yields 0.06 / -0.029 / 0.027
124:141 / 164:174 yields 0.15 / -0.137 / 0.018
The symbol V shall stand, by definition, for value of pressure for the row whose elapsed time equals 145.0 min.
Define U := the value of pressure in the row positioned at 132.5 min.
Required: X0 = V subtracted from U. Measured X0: 0.07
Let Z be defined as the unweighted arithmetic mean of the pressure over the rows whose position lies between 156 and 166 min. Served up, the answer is 1.36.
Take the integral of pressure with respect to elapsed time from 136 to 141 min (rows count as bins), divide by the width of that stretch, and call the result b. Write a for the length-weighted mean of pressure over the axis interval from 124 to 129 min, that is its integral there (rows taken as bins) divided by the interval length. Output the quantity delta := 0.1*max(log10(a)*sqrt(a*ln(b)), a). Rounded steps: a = 1.52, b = 1.48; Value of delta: 0.152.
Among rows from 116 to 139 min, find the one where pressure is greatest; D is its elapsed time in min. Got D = 125.0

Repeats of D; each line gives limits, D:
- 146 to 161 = 147.5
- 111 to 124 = 122.5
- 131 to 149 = 137.5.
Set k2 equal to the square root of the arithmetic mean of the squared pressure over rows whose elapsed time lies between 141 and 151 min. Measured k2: 1.43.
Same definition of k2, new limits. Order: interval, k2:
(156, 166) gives 1.36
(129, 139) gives 1.49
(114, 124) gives 1.50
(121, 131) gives 1.51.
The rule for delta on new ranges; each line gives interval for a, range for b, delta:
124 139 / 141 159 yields 0.150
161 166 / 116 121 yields 0.134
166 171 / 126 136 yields 0.138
